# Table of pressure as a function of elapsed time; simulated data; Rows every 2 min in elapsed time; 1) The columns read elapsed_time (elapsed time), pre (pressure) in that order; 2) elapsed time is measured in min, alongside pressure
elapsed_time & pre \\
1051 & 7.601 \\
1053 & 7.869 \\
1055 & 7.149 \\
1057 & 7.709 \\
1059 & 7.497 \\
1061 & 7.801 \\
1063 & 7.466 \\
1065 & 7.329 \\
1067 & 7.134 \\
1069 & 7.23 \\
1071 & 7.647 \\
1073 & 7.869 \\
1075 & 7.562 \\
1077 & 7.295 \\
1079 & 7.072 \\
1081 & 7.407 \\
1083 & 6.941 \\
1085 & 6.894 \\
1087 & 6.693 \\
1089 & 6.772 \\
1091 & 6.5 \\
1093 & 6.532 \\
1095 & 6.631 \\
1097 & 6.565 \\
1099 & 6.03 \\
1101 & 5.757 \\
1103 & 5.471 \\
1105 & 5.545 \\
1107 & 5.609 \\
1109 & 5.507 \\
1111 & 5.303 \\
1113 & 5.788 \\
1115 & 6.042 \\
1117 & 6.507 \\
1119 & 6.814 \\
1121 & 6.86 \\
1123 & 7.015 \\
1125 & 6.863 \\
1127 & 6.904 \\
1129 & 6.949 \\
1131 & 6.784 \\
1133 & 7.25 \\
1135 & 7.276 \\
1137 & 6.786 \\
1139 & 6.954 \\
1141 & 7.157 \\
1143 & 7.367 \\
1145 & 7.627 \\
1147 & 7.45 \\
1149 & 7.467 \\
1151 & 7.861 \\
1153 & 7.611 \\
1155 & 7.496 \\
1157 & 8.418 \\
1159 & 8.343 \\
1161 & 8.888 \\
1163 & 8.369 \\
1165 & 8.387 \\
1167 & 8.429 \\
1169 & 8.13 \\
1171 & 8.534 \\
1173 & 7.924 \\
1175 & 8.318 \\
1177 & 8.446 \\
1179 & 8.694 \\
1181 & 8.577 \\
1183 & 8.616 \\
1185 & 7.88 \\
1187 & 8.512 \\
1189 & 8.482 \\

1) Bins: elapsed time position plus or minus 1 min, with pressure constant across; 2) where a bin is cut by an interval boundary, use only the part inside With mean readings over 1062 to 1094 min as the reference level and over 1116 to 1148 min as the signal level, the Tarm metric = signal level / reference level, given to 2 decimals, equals 0.98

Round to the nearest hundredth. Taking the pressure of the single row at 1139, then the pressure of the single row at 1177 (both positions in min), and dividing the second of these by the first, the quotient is 1.21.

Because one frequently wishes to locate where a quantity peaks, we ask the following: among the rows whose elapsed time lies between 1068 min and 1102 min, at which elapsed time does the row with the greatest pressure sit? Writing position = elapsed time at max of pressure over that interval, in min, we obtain 1073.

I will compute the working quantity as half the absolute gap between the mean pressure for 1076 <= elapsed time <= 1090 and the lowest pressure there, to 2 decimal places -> 0.16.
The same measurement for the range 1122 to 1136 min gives 0.11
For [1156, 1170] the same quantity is 0.15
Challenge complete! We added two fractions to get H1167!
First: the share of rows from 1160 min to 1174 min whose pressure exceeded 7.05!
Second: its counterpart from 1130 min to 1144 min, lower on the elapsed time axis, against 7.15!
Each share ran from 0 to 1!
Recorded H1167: 1.6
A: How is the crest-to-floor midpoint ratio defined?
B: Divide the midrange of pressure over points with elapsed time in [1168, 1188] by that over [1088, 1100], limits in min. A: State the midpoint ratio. 1.29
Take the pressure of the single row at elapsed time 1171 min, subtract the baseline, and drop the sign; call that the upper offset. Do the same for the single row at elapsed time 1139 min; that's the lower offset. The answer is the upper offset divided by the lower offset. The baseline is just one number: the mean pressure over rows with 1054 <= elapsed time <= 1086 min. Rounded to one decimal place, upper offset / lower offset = 2.8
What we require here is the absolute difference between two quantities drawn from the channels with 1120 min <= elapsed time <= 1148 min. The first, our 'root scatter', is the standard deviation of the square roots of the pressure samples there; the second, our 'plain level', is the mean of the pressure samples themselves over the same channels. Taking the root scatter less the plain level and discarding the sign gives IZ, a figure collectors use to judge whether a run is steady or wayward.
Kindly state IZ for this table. 7.04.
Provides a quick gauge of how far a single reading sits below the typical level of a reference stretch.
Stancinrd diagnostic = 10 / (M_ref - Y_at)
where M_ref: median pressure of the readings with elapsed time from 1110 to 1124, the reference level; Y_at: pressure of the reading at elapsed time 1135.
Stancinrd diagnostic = -13.0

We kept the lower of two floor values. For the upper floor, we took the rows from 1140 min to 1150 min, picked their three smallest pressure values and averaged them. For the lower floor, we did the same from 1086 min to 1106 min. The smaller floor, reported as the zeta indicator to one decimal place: 5.6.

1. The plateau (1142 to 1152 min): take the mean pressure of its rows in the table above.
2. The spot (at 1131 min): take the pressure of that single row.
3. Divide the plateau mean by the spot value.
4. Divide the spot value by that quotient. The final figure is 6.1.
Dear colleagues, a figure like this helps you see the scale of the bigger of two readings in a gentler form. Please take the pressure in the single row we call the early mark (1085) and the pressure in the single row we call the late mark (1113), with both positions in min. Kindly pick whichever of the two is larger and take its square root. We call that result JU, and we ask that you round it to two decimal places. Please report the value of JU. 2.63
